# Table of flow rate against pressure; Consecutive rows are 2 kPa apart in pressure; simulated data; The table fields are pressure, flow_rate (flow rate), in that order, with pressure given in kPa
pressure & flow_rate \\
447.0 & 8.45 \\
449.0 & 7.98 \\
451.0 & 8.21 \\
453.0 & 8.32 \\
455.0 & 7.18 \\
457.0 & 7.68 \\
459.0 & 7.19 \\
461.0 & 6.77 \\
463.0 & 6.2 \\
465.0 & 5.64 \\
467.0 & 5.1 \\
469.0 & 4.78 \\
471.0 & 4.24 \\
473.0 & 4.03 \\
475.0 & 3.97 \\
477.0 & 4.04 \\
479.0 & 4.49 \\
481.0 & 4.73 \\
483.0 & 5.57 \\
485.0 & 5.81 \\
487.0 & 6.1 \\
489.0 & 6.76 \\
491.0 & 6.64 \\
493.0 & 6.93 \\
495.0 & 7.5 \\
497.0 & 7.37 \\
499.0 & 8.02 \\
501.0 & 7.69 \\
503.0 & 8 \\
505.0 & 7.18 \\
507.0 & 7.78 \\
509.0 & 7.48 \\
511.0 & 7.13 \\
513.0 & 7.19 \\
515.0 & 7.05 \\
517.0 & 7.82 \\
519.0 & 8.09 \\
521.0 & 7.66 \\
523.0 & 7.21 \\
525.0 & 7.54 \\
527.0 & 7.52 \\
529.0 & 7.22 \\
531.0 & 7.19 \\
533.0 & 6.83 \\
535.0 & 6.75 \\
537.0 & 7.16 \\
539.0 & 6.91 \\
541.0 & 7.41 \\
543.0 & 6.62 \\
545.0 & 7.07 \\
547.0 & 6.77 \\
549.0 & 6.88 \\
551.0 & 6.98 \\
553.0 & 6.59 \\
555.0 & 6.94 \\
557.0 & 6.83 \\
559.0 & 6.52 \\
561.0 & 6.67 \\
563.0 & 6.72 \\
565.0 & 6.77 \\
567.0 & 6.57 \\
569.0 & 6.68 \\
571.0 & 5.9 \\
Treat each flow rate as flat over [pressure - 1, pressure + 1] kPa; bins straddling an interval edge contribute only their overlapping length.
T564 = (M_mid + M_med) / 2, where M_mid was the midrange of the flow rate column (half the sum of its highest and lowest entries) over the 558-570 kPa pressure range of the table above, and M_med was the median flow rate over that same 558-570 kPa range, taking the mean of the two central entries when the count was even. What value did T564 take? 6.7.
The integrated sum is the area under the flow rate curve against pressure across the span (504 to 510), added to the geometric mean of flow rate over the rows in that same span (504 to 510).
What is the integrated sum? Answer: 52.4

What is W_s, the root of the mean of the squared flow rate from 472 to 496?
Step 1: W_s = 5.68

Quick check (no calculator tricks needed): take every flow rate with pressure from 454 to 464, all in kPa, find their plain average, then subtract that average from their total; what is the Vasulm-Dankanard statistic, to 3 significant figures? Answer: 28.0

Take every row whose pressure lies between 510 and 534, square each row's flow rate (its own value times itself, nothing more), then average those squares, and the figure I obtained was 54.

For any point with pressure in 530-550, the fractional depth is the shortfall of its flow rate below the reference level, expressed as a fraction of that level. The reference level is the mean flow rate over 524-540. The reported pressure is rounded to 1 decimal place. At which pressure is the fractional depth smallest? 541.0 kPa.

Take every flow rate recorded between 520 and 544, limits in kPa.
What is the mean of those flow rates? 7.17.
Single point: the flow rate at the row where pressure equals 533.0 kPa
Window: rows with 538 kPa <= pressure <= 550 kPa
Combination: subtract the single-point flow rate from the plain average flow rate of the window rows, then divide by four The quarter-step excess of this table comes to 0.0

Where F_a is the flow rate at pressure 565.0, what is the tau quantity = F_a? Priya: 6.77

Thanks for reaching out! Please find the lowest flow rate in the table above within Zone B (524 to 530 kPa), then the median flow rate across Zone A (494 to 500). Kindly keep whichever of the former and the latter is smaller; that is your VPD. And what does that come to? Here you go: 7.2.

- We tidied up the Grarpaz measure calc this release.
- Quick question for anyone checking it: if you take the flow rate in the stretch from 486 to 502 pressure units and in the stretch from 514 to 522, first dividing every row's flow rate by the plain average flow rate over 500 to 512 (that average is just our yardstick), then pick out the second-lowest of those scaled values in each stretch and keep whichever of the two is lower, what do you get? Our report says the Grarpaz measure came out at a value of 0.88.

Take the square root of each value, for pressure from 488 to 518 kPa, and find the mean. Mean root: 2.71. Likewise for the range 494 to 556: 2.70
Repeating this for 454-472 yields 2.46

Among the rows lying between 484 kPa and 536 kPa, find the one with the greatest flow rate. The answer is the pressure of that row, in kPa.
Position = 519.0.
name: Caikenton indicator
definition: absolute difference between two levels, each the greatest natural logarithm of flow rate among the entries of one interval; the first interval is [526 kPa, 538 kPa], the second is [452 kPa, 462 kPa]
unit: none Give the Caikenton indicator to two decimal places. 0.10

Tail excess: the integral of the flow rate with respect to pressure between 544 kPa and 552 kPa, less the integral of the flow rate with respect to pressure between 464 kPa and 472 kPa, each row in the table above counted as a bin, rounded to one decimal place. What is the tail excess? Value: 15.9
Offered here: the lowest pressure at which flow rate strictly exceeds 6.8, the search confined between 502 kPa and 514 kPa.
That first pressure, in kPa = 503.0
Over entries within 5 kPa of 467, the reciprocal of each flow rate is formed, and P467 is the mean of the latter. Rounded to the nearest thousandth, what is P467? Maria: 0.196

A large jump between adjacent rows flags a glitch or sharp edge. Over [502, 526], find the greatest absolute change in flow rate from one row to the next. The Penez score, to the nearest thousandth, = 0.820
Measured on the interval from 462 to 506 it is 0.840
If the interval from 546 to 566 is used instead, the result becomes 0.390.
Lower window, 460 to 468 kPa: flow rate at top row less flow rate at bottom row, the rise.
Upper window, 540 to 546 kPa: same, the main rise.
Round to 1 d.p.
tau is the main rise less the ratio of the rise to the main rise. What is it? -5.3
